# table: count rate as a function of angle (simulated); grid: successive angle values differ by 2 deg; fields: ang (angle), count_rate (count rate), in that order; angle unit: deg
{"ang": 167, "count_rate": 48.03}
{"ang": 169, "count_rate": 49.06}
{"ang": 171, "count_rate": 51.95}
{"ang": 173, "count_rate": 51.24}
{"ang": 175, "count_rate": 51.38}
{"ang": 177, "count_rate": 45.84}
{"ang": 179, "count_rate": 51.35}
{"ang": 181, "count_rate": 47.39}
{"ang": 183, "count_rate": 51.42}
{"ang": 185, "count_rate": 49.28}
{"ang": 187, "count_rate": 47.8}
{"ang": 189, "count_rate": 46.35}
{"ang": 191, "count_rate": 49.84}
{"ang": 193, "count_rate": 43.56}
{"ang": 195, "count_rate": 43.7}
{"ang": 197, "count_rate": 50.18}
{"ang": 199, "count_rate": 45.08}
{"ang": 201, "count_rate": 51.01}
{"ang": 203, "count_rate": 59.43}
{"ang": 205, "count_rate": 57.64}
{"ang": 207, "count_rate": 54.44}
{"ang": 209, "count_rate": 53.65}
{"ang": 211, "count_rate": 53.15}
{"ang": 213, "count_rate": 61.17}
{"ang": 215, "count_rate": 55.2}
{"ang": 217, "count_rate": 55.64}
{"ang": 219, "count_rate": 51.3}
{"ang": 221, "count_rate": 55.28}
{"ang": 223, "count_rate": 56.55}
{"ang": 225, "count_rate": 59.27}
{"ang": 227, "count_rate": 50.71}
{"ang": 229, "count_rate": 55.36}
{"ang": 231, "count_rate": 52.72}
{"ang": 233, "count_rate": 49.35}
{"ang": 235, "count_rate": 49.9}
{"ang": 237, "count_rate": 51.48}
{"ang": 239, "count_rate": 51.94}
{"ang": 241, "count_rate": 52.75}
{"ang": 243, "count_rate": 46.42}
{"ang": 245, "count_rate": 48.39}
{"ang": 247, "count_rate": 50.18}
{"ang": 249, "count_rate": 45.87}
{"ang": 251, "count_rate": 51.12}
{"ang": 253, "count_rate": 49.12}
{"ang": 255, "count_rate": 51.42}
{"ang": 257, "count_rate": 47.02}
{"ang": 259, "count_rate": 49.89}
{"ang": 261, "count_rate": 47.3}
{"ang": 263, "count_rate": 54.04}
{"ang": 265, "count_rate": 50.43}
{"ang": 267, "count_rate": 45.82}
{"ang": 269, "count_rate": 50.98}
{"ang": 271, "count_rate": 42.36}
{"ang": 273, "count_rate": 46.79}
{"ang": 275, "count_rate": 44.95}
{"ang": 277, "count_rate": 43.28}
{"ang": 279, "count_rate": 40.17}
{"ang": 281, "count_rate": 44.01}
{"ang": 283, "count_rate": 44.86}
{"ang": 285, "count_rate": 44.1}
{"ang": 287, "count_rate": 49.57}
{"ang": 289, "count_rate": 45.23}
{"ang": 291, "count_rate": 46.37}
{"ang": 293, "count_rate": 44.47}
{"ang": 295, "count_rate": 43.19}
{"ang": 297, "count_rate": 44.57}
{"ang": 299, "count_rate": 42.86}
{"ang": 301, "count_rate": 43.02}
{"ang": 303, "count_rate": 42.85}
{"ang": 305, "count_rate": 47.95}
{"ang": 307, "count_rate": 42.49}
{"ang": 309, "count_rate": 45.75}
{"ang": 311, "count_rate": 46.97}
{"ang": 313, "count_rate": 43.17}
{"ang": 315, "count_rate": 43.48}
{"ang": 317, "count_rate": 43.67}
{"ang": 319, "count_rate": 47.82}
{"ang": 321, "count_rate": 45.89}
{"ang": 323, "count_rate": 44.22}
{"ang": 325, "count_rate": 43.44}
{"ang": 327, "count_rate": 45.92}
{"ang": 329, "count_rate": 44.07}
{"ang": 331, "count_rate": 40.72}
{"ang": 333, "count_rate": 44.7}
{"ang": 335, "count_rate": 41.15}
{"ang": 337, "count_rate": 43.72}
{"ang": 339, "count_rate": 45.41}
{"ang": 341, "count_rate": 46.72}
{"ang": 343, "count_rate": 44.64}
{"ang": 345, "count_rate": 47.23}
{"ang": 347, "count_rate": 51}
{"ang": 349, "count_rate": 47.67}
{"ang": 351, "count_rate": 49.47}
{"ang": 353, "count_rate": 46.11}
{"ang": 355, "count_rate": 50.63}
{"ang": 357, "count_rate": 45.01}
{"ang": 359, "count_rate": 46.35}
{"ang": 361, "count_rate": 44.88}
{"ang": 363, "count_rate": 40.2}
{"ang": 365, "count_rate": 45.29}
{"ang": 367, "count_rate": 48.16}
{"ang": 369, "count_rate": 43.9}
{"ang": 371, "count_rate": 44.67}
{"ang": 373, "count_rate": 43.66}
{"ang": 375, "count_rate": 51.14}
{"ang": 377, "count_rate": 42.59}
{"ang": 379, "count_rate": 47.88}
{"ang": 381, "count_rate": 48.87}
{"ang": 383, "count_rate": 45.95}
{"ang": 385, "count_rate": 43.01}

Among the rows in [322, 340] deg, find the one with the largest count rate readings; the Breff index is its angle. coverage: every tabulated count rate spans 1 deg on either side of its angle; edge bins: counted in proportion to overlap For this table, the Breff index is 327 deg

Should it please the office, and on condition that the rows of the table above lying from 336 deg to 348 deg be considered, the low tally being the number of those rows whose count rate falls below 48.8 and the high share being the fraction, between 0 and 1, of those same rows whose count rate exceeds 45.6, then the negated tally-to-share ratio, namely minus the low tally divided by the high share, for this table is -10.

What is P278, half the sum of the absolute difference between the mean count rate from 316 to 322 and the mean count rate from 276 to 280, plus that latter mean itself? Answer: 22.9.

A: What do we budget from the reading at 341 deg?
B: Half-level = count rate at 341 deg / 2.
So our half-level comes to 23.4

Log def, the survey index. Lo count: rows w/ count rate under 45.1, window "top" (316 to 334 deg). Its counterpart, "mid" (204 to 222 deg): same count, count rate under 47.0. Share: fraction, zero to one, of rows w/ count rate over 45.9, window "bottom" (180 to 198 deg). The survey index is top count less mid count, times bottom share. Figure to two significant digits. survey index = 4.7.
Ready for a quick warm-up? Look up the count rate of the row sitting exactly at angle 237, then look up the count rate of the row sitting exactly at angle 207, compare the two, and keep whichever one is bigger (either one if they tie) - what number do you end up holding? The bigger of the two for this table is 54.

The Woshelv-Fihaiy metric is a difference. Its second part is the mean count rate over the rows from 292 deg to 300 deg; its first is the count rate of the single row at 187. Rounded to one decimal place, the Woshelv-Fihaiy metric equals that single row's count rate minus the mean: 4.0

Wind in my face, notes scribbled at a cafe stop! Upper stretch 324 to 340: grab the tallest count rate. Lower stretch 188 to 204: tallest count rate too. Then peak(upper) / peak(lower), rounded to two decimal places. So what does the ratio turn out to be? 0.77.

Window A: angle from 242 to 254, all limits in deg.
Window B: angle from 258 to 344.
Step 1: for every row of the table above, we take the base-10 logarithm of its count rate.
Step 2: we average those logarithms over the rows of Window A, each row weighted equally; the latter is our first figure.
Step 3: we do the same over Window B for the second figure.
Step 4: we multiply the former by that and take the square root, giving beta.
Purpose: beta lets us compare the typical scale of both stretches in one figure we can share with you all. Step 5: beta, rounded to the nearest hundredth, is 1.67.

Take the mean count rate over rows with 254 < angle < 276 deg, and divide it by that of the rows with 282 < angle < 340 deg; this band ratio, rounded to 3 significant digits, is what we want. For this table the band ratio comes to 1.08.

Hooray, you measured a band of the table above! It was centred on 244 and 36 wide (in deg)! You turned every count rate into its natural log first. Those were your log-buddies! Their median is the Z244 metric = 3.91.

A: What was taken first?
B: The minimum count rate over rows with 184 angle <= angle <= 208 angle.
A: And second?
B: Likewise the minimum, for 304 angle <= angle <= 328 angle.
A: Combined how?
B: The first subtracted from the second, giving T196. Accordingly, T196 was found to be -1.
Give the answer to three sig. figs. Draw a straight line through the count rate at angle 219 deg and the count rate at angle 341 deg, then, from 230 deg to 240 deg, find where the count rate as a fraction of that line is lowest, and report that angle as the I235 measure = 233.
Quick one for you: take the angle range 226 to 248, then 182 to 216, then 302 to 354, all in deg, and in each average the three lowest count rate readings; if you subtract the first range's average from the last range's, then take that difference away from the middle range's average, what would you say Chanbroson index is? 50.7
